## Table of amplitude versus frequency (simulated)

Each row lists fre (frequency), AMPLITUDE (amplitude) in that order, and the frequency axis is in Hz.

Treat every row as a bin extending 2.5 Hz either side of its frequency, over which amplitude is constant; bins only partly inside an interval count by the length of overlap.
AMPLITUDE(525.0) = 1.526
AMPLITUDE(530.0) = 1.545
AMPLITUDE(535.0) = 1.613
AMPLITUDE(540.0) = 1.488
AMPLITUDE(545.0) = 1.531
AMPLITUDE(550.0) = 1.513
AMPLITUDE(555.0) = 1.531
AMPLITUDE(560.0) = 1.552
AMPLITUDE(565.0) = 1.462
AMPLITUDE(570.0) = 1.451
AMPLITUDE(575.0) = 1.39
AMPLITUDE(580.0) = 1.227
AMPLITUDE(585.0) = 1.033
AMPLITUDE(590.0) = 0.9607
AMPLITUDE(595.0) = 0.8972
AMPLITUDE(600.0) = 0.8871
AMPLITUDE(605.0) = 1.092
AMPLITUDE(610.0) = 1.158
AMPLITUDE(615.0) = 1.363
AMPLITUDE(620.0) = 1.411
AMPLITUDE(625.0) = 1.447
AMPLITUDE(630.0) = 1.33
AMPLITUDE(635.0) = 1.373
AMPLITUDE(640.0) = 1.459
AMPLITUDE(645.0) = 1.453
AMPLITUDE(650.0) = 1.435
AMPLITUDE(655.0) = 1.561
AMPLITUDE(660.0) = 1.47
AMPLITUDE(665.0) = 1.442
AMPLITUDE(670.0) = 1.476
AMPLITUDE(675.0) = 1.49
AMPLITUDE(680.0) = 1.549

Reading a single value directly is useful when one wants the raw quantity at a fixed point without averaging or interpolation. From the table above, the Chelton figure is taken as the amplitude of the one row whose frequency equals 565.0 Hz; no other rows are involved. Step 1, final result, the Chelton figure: 1.462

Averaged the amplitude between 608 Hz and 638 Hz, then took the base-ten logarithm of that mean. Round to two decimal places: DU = 0.13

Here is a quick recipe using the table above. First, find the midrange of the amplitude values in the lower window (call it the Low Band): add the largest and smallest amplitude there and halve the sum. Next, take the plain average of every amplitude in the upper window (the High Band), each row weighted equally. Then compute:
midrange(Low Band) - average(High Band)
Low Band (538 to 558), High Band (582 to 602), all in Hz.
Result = 0.6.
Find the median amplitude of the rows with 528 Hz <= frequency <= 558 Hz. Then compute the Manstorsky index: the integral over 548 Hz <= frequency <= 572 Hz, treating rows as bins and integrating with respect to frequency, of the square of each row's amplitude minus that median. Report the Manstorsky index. 0.06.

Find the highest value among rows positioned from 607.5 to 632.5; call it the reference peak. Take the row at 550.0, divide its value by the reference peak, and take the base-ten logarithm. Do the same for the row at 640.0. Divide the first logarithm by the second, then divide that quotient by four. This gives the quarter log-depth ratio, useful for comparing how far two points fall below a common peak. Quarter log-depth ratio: 1.4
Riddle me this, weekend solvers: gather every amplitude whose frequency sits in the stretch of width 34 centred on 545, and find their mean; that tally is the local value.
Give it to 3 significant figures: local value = 1.54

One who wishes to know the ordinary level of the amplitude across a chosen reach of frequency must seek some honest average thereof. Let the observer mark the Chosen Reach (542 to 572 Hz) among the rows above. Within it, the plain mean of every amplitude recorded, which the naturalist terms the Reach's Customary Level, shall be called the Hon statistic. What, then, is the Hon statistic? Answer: 1.51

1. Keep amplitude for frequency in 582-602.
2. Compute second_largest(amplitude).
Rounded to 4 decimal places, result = 0.9607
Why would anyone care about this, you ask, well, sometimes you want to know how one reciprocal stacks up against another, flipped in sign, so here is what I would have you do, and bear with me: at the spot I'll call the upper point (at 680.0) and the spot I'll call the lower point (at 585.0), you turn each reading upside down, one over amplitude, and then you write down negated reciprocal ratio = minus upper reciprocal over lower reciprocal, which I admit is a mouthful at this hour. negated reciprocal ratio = -0.67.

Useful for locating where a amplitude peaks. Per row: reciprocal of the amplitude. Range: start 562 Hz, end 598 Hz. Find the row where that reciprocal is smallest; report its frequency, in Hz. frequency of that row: 565.0 Hz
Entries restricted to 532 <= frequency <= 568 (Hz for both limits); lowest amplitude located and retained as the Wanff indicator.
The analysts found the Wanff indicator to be 1.462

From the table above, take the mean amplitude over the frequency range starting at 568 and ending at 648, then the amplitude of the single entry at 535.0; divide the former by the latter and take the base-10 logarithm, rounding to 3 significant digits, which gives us -0.112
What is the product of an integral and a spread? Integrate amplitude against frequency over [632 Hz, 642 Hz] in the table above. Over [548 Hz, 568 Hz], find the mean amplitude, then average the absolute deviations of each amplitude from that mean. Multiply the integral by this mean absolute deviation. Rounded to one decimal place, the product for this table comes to 0.4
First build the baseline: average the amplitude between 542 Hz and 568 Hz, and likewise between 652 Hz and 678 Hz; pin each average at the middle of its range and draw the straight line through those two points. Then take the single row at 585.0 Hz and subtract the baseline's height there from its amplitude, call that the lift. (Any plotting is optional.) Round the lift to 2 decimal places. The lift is -0.48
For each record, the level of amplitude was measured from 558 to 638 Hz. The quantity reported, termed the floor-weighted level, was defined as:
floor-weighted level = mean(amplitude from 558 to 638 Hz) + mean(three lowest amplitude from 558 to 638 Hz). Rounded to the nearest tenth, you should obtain 2.2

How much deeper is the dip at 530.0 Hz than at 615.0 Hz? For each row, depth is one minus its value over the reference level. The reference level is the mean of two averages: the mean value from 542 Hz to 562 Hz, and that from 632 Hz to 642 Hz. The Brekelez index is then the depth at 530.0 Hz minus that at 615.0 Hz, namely -0.12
